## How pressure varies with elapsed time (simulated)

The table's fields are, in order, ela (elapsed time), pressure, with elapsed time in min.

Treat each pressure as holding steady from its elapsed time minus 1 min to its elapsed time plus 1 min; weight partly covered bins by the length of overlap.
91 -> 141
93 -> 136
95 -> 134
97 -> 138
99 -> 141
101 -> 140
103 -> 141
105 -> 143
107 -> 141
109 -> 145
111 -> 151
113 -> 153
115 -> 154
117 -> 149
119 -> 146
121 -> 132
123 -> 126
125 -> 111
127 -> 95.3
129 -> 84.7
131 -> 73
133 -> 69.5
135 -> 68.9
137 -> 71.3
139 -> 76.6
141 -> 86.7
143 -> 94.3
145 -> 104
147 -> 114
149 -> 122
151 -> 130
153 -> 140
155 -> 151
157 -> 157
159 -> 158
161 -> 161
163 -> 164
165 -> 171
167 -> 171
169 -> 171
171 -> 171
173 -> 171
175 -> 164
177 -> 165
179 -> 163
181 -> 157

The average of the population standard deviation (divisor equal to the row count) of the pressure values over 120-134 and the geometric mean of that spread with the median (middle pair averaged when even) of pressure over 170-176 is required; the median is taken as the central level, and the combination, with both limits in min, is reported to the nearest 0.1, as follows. 42.9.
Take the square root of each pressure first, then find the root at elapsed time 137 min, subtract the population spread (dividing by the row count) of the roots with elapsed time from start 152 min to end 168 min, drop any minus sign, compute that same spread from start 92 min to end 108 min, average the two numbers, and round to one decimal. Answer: 4.1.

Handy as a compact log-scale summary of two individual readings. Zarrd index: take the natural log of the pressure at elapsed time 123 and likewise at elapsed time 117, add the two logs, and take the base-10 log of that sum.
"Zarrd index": 0.99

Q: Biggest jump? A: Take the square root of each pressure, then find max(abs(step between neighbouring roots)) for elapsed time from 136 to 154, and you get 0.56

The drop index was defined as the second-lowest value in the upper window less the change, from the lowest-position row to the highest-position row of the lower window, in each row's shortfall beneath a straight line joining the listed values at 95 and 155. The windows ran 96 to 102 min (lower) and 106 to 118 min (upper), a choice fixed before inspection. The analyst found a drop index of 146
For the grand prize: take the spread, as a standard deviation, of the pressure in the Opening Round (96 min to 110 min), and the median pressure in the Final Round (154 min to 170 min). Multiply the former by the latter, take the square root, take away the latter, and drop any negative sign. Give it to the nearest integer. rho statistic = 144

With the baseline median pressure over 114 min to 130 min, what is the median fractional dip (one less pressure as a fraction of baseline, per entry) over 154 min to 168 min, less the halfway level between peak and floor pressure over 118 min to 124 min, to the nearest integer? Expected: -136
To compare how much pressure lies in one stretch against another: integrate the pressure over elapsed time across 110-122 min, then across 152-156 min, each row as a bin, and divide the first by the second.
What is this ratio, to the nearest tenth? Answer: 3.0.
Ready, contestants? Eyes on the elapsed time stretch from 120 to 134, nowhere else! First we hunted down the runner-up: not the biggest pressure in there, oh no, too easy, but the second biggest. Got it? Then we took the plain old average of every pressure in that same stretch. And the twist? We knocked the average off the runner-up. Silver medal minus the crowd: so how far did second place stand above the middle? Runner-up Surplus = 27.2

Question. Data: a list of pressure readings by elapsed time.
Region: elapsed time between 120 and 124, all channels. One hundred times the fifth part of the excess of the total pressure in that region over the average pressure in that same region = 2580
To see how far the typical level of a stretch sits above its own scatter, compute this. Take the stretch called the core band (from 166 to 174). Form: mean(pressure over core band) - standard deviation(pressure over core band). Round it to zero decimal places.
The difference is 171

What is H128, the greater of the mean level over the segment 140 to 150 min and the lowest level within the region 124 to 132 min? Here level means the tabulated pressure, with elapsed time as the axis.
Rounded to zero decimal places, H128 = 104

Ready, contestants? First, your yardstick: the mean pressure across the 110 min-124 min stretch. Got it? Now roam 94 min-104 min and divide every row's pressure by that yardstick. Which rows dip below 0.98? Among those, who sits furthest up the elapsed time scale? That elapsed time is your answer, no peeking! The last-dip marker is 103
